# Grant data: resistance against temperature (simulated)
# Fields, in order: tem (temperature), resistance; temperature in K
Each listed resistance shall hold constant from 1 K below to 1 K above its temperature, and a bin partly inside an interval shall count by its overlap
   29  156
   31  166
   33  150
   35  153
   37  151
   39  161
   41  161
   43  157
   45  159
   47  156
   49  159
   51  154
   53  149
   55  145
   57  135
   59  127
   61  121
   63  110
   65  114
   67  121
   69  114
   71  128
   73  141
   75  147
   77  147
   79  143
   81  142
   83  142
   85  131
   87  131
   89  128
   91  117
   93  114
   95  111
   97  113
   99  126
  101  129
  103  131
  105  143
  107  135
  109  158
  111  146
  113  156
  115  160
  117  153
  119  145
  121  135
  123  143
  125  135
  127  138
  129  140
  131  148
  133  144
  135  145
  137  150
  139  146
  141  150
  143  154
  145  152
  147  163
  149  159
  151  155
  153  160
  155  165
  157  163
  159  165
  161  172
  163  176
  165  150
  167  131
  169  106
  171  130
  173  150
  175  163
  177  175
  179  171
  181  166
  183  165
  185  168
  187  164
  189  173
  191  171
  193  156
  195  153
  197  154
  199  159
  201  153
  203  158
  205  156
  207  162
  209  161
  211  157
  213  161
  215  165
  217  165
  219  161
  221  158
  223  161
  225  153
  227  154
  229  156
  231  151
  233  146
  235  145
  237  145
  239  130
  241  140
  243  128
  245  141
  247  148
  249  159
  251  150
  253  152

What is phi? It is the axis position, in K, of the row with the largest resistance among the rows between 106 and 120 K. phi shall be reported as 115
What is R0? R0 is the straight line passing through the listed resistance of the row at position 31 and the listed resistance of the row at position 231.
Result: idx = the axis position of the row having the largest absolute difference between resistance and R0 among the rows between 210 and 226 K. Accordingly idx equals 217 K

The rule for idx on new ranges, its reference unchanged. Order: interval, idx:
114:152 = 121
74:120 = 95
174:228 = 177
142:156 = 155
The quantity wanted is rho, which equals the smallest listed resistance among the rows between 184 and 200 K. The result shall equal 153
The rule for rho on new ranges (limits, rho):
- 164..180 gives 106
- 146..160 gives 155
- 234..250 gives 128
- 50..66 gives 110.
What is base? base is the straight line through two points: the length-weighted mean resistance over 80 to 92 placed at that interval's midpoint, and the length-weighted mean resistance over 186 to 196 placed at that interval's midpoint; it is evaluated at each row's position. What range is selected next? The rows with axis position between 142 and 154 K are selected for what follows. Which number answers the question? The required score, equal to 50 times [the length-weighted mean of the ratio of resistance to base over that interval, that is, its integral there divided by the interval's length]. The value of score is 52.2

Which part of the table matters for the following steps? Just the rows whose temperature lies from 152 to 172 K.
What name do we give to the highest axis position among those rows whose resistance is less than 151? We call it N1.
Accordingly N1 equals 171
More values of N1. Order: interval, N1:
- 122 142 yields 141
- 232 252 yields 251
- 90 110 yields 107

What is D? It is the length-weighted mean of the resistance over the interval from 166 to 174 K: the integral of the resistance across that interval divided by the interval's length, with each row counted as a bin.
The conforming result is 129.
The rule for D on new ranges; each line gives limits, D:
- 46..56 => 153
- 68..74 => 128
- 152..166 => 164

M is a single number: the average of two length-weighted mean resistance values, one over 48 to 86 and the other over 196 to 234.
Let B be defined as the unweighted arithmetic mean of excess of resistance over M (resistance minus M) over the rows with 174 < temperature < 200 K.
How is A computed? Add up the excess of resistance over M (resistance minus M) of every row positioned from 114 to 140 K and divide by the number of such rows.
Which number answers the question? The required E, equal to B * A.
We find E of -28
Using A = -2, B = 18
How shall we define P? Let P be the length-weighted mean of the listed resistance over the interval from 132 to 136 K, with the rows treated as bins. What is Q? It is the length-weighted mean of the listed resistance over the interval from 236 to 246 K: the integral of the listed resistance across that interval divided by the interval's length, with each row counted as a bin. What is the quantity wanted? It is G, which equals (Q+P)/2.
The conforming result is 141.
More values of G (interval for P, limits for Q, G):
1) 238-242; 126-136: 139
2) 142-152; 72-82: 150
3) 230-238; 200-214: 153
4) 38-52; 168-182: 155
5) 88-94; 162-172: 129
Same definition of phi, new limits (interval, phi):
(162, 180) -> 163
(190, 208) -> 191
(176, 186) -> 177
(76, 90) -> 77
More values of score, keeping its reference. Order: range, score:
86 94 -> 46.1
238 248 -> 38.4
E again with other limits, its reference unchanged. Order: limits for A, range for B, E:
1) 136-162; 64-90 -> -156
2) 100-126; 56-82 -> 42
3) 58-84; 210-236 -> -159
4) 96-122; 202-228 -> -73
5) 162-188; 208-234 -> 98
